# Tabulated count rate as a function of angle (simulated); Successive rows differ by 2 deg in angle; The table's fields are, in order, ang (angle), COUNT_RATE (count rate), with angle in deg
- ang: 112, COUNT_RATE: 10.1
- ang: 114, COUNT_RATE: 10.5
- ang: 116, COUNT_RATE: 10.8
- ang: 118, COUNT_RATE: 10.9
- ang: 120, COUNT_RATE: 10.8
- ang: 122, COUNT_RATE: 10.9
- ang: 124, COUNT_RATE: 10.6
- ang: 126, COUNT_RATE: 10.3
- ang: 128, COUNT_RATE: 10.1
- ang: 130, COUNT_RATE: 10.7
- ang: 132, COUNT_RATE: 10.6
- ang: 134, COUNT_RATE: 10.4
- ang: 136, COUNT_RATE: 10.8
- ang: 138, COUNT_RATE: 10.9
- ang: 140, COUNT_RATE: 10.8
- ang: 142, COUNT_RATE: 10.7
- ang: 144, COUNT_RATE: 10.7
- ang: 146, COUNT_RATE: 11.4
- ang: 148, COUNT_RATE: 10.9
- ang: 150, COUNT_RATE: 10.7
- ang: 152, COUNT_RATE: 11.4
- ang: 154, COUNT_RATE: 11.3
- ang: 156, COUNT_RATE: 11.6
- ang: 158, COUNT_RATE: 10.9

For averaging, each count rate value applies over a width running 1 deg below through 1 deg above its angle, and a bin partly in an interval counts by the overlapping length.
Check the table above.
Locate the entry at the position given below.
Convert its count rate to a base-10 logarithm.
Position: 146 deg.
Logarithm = 1.06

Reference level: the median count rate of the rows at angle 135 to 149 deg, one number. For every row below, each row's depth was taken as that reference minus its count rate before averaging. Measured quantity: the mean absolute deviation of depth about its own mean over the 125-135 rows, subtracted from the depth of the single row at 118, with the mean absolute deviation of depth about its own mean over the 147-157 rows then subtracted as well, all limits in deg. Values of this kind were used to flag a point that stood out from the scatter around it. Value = -0.59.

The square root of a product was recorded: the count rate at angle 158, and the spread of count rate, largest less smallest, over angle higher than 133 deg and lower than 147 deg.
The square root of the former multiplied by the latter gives 3.30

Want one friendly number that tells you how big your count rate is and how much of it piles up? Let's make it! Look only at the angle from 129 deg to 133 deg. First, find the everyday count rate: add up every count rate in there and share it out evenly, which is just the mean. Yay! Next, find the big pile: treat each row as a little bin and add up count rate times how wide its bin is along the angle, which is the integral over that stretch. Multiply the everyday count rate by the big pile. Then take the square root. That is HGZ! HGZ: 21.3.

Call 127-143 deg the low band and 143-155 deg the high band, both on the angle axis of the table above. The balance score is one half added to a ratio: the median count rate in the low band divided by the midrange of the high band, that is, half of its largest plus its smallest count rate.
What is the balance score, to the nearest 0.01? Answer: 1.47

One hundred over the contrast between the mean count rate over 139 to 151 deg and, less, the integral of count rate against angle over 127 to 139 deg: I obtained -0.861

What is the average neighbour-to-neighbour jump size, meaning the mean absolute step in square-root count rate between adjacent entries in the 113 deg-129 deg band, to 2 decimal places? 0.03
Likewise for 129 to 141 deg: 0.03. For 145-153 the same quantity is 0.07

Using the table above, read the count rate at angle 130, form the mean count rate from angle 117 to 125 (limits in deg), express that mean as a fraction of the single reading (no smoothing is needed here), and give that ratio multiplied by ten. 10.1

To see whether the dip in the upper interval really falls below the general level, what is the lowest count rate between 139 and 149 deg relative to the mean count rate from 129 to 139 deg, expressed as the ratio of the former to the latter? 1.00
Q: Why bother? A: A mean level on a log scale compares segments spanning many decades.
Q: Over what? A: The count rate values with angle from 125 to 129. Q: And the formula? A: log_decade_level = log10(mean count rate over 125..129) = 1.01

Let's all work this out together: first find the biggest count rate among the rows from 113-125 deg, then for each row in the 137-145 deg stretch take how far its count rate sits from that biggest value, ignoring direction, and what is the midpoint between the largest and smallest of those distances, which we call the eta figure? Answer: 0.10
